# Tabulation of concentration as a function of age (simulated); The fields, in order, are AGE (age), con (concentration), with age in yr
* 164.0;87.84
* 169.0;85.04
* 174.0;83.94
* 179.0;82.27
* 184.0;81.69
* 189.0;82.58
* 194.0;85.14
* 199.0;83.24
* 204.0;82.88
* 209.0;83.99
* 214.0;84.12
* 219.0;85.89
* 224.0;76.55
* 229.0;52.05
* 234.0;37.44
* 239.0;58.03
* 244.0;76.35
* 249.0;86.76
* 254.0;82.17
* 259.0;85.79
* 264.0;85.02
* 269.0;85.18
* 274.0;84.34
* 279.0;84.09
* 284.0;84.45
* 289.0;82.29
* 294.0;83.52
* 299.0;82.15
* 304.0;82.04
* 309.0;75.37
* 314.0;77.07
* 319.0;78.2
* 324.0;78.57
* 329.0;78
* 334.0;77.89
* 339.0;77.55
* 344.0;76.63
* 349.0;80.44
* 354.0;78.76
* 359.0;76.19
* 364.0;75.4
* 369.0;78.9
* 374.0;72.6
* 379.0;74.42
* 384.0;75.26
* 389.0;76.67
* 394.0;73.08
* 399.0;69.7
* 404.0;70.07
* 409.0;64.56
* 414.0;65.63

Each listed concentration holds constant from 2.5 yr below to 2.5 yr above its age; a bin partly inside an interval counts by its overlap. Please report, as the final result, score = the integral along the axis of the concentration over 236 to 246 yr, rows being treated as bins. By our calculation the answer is 652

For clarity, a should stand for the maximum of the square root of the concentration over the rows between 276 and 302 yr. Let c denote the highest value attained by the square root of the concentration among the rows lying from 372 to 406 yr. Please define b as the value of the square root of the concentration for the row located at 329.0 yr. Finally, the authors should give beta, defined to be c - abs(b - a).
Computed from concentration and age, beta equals 8.4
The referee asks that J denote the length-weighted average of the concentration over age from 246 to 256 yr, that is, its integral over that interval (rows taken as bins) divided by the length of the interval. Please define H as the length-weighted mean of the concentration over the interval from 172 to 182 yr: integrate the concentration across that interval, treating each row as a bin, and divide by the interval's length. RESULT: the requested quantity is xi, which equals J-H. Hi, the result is 1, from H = 83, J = 84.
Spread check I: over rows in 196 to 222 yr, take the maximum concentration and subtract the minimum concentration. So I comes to 3.0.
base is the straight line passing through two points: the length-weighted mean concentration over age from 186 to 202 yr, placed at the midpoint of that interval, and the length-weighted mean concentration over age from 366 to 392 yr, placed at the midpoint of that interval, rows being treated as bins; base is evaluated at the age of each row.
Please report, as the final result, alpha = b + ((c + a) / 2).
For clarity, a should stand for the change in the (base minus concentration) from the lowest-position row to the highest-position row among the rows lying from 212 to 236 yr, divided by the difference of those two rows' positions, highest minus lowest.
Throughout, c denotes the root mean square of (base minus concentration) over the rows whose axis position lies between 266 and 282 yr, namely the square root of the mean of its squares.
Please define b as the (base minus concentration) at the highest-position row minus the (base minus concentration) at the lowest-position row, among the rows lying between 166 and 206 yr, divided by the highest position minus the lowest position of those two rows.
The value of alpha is 3.4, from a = 2.29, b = 0.02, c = 4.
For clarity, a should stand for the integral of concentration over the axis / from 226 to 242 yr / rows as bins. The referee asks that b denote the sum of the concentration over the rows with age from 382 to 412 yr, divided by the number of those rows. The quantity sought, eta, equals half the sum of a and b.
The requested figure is 443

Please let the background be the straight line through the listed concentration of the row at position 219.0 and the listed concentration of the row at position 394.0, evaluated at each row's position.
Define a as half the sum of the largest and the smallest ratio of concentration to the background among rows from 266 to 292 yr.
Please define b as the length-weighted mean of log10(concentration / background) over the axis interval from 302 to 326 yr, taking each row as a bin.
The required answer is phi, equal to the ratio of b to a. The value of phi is -0.004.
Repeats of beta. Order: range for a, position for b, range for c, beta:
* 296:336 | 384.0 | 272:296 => 8.8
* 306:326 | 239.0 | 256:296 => 8.0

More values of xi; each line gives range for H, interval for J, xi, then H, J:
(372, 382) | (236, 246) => -8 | 74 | 65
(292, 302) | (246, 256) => 1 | 83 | 84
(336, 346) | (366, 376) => -1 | 77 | 76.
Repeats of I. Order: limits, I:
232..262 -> 49.3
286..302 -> 1.4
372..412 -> 12.1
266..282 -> 1.1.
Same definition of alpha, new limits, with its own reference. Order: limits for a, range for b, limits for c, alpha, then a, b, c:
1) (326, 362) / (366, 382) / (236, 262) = 6.1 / 0.02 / 0.40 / 11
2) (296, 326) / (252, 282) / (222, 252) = 12.0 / 0.10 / -0.12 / 24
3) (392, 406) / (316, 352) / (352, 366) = 0.7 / 0.26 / -0.12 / 1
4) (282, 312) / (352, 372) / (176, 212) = 0.8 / 0.32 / -0.05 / 1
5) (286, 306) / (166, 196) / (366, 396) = 1.0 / -0.03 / -0.05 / 2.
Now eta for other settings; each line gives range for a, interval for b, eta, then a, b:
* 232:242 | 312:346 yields 287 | 497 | 78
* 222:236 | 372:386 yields 424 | 773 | 74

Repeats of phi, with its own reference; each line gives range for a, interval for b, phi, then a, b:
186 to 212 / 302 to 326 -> -0.005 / 0.95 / 0.00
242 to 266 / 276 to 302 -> 0.014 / 0.97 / 0.01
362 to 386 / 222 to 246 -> -0.167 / 1.01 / -0.17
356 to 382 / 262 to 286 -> 0.014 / 1.01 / 0.01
